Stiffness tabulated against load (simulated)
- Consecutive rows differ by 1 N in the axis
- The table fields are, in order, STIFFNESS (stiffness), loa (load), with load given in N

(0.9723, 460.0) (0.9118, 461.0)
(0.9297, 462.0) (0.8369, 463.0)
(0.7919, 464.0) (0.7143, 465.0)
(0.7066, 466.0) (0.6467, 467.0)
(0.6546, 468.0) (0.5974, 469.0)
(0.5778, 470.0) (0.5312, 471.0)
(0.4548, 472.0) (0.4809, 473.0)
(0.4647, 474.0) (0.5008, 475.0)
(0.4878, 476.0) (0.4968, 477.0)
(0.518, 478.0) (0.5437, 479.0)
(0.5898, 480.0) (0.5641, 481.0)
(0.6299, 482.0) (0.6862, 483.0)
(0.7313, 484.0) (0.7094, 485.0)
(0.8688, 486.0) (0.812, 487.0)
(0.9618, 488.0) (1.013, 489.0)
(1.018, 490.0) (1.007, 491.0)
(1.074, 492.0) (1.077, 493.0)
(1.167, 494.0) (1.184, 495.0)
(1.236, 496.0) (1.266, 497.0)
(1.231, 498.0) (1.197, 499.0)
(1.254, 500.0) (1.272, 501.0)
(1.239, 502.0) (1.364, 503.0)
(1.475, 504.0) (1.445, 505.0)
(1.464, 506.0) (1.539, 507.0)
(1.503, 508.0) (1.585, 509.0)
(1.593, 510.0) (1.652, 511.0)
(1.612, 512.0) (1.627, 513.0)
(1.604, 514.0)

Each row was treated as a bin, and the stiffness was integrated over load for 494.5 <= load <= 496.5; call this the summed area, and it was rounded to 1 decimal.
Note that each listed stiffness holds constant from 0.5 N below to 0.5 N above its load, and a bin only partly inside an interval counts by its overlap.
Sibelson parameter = 2.4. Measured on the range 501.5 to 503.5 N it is 2.6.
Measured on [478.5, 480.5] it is 1.1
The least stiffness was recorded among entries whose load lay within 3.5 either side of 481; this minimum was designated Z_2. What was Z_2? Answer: 0.518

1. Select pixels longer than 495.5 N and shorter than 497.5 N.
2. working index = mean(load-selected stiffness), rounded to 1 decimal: 1.3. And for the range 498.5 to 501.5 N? 1.2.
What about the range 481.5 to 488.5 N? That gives 0.8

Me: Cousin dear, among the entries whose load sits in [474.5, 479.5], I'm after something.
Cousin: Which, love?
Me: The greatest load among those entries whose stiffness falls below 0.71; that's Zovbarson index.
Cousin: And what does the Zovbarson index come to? 479.0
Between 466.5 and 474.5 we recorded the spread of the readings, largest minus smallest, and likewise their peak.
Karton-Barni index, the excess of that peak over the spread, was 0.45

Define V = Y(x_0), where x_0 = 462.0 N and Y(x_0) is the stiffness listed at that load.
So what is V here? 0.9297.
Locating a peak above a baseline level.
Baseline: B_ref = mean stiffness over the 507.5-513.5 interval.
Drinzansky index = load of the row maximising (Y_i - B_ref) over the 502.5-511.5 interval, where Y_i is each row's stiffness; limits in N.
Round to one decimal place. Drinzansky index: 511.0 N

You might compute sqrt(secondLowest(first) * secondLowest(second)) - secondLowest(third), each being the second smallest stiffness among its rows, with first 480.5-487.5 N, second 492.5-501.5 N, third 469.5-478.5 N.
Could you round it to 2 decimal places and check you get 0.39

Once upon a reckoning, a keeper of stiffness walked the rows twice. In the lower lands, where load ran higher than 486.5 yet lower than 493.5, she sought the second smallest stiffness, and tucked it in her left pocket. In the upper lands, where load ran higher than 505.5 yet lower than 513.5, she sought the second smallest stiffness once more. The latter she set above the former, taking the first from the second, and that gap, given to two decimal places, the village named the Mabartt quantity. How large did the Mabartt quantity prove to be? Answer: 0.54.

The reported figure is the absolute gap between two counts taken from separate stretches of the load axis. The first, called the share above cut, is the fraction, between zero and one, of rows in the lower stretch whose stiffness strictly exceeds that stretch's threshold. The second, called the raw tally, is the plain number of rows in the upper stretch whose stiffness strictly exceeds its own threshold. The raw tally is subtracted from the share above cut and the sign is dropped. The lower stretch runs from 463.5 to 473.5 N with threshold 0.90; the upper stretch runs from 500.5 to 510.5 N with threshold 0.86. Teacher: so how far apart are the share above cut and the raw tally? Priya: 10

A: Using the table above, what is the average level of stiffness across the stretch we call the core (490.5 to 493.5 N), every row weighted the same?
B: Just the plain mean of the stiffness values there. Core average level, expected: 1.1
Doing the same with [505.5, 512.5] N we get 1.6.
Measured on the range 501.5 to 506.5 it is 1.4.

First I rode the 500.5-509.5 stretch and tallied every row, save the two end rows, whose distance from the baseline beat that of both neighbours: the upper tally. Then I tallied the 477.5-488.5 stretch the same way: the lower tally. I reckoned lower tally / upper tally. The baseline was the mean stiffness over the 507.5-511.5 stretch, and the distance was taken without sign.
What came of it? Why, 1.0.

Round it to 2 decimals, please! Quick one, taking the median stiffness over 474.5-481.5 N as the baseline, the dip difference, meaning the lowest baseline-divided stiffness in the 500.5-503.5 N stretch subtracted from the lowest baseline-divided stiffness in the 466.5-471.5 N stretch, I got -1.37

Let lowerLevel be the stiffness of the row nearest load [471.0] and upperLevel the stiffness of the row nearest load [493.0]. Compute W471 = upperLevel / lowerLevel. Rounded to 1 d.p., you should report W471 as 2.0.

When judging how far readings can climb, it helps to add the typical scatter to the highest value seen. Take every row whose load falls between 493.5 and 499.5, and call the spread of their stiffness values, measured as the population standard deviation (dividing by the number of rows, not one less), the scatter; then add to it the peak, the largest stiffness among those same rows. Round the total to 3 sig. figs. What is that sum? 1.30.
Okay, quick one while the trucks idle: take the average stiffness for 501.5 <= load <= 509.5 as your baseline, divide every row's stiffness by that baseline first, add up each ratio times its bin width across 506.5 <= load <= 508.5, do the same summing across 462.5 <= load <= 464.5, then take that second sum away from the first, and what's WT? 1.0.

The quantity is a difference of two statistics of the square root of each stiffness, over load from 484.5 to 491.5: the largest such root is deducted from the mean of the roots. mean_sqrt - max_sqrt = -0.055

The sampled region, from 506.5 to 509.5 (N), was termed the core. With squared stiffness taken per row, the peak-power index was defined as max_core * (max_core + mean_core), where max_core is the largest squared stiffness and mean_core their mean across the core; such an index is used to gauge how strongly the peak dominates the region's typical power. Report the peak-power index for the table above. 12.3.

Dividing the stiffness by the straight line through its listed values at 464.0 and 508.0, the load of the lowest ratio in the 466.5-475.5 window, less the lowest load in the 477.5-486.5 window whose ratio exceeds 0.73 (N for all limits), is -12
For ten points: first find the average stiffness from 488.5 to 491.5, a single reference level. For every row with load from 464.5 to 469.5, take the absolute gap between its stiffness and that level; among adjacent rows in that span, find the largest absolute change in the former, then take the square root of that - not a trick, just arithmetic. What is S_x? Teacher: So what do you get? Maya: 0.24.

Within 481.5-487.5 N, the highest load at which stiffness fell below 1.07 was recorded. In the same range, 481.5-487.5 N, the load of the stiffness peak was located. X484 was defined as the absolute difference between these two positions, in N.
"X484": 1 N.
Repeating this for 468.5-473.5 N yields 4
